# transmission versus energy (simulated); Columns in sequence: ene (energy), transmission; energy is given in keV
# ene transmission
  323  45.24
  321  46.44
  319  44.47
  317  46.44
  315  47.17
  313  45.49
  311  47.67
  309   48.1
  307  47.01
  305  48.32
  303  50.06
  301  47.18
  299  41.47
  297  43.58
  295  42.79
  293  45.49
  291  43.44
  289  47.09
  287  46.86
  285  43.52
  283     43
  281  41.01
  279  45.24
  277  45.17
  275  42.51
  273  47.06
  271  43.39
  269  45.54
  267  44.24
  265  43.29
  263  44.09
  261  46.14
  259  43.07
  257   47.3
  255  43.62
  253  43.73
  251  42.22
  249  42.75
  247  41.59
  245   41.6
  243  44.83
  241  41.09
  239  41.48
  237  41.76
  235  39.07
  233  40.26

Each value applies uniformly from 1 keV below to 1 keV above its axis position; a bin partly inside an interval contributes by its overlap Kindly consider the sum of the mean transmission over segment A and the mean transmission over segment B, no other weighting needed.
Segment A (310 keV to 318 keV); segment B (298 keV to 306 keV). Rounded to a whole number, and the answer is 93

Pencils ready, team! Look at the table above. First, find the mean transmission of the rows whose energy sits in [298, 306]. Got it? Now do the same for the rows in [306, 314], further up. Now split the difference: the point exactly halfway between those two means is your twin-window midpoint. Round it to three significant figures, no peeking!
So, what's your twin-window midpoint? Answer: 46.9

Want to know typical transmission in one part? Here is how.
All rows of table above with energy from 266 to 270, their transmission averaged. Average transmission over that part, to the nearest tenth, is 44.9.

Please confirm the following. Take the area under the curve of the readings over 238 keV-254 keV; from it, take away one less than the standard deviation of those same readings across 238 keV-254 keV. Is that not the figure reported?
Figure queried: 678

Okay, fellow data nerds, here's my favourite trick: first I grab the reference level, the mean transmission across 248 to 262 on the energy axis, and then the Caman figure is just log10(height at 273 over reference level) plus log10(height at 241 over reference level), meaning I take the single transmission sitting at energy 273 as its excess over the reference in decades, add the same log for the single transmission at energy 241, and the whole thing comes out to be 0.00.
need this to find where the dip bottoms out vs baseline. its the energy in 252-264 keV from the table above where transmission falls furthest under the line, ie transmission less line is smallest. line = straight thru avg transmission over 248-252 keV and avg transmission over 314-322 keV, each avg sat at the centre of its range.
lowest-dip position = 259 keV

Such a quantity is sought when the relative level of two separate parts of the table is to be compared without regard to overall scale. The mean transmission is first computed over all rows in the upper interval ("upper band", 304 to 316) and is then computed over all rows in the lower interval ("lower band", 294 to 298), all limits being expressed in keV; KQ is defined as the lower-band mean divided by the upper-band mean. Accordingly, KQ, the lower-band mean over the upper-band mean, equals 0.91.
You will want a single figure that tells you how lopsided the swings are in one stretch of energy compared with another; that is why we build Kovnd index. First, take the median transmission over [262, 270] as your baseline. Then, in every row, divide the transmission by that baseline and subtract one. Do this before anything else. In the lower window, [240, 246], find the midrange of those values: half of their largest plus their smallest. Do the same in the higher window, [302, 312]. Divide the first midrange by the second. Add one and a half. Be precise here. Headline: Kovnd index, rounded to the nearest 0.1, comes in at 1.2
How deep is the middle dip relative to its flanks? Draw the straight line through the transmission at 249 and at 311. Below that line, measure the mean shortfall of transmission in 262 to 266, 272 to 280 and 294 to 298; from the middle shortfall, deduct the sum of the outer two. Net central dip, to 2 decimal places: -3.65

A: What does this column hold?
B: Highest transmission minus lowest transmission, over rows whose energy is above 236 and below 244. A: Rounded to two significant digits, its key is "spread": 3.7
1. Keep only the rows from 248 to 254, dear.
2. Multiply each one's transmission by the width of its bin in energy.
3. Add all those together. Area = 257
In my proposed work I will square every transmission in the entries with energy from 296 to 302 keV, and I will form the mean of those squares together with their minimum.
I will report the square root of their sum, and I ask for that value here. 60.6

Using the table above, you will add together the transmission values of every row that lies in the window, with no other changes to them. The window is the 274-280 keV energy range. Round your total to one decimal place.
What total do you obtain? 132.9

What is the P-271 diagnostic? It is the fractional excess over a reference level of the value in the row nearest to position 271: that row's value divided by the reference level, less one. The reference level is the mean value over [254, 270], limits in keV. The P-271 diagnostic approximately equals -0.03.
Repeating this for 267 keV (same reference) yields -0.01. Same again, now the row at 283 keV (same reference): -0.04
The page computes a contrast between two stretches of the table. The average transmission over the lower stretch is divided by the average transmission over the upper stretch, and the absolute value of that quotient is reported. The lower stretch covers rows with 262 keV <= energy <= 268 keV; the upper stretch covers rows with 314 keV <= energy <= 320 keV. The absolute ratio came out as 0.953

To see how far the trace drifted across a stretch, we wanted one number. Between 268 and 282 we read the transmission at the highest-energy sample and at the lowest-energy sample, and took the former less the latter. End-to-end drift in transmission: -5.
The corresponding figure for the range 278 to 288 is 2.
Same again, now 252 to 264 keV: 0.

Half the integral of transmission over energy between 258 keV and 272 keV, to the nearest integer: 310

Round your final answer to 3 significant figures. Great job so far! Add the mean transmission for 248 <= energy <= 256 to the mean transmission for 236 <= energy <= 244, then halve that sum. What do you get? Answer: 42.7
